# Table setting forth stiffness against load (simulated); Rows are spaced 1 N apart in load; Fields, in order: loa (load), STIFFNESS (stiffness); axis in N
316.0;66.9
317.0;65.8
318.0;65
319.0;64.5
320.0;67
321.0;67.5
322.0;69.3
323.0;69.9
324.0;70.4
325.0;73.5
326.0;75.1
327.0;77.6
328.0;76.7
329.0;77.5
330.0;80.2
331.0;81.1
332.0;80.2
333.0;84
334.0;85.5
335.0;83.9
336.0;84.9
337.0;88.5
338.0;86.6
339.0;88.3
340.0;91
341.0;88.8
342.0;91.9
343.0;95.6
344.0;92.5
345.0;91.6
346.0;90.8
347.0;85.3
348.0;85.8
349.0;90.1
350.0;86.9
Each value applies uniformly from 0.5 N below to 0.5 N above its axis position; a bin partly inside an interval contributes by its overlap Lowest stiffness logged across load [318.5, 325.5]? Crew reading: 64.5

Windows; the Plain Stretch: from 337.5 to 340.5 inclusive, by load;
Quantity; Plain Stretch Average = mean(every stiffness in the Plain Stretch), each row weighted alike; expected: 89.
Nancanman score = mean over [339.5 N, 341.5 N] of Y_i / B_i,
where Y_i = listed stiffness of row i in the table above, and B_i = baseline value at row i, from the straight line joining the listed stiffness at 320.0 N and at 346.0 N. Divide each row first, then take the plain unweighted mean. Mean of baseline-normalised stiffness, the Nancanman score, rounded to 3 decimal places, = 1.048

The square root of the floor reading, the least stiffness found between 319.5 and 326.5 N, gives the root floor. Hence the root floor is 8.19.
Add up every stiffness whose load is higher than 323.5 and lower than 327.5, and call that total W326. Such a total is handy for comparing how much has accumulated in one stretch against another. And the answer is 297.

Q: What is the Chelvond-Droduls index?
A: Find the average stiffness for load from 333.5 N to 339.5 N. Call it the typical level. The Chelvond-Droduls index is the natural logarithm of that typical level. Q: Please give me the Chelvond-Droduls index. 4.46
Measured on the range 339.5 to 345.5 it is 4.52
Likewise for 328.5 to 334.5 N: 4.40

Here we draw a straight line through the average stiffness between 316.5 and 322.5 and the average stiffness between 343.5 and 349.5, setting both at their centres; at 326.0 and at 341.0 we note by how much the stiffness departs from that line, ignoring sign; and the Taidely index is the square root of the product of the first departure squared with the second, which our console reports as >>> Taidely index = 6.3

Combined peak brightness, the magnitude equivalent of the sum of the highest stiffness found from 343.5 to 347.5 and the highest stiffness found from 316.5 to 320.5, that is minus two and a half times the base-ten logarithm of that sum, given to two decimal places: -5.51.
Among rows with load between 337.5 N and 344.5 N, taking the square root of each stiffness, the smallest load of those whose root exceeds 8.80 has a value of 338.0 N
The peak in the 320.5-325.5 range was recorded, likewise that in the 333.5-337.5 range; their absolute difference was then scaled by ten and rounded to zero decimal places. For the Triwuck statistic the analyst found 150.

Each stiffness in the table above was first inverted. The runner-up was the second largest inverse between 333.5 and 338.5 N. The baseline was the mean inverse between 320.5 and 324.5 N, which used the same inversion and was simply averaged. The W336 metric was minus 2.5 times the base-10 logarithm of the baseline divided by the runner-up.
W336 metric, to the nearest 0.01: -0.22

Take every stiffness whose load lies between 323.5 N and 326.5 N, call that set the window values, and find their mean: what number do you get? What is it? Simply 73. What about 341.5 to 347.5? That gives 91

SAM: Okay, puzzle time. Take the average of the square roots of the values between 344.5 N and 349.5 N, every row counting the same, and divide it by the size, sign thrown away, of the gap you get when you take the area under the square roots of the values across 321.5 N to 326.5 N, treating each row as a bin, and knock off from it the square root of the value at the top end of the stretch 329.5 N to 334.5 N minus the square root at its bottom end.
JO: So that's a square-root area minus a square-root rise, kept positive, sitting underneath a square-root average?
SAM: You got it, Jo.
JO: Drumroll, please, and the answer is 0.224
